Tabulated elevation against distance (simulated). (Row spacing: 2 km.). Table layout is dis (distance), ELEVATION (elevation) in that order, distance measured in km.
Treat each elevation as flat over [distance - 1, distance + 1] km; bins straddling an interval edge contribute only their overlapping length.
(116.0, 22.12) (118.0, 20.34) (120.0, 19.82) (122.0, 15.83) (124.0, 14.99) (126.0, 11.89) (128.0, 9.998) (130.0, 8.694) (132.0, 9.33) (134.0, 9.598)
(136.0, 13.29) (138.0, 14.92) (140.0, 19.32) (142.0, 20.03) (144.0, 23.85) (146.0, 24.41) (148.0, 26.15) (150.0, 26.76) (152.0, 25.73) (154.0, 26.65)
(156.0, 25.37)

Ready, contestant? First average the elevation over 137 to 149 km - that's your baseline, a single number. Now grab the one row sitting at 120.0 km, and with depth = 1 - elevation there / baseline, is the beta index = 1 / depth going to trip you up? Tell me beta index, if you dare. 13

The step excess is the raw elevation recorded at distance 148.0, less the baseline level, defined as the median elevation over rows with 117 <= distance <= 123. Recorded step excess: 6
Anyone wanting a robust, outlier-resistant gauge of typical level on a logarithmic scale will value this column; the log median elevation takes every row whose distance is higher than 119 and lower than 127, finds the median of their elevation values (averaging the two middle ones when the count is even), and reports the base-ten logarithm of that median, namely 1.19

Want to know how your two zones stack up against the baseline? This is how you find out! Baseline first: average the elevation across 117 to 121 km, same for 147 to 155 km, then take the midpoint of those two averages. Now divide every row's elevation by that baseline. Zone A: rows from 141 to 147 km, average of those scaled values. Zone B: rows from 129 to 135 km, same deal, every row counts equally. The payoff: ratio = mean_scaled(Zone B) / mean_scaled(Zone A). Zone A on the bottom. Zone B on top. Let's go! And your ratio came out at 0.40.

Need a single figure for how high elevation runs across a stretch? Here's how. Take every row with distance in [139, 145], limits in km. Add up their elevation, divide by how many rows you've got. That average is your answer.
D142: 21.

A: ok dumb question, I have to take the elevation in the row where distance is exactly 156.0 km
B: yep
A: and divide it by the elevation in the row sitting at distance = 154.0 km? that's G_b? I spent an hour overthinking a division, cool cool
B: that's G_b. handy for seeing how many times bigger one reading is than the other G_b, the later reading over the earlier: 1.0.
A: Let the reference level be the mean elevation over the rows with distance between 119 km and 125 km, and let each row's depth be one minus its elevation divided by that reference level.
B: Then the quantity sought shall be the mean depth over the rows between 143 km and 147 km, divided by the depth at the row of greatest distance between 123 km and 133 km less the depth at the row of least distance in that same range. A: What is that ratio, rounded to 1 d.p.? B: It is -1.3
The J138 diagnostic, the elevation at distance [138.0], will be 14.92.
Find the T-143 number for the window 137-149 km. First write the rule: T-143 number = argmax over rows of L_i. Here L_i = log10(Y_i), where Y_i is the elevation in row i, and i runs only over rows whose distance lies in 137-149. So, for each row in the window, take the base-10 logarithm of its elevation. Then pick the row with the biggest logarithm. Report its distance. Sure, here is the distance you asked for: 148.0 km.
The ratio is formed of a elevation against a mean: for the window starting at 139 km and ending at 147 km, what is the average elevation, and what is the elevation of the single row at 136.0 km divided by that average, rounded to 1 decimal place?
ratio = 0.6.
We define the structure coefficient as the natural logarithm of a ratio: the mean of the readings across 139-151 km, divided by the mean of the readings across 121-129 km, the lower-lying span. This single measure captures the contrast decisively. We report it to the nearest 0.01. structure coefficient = 0.58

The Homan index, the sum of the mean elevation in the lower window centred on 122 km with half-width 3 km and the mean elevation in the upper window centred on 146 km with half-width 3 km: 42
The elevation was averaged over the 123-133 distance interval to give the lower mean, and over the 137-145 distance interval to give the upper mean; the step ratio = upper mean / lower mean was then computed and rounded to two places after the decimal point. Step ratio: 1.78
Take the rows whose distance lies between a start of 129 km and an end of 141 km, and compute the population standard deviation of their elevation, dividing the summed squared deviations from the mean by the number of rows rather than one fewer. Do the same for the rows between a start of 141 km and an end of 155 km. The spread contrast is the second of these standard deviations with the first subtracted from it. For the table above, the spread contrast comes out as -1.6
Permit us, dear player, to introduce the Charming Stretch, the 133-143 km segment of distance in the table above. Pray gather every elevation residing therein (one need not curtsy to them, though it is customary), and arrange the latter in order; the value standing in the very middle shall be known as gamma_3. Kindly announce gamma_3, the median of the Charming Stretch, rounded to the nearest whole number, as 15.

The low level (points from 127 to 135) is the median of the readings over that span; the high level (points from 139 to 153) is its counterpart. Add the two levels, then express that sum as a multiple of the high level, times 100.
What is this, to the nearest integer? 139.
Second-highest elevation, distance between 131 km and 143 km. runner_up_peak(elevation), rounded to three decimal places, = 19.320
